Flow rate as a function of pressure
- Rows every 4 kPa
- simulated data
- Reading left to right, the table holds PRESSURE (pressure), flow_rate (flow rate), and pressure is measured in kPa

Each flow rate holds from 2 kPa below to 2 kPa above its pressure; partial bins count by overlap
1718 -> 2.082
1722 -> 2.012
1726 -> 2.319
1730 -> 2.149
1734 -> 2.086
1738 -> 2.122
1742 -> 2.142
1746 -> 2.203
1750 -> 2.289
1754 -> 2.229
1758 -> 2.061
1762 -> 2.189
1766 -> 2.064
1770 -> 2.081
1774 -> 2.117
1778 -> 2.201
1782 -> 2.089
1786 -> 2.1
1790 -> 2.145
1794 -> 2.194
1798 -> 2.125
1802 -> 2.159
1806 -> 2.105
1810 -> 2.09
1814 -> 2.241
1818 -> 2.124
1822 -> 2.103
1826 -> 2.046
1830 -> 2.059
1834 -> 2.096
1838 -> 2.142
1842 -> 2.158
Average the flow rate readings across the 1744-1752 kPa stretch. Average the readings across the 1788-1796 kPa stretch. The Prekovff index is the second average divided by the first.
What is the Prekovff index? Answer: 0.97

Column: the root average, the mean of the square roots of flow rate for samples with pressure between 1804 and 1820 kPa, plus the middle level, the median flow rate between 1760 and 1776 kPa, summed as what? 3.56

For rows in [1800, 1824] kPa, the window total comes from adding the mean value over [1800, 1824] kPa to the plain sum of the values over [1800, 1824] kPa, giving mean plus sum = 15.0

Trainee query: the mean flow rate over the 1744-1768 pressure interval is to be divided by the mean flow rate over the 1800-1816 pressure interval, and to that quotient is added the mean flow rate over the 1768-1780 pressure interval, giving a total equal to 3.14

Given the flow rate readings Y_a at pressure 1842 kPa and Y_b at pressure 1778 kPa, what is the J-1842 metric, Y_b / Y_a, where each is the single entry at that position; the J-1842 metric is 1.020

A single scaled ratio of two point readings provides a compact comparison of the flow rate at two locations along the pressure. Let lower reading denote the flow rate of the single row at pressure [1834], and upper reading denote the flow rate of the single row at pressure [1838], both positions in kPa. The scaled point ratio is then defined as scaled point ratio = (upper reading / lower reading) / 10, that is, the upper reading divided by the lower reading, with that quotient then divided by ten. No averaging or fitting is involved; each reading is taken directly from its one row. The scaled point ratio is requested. 0.102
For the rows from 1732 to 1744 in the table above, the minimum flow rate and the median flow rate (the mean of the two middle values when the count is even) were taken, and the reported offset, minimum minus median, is -0.036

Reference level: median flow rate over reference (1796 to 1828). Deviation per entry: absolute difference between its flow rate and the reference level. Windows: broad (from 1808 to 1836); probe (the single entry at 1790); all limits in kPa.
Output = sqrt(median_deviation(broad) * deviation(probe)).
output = 0.027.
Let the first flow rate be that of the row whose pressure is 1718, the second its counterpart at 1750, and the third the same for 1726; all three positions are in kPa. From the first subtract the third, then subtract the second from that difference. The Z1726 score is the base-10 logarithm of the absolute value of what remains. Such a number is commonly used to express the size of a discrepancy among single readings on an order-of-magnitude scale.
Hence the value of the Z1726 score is 0.402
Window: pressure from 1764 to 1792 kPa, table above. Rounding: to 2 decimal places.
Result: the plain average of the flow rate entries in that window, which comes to 2.11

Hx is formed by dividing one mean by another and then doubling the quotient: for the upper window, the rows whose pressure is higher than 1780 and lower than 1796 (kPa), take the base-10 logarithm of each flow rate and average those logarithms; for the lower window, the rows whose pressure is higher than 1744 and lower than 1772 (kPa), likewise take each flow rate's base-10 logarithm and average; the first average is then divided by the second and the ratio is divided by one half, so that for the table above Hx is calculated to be 1.97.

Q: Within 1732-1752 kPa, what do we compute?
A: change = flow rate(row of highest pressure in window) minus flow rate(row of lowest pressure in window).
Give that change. 0.20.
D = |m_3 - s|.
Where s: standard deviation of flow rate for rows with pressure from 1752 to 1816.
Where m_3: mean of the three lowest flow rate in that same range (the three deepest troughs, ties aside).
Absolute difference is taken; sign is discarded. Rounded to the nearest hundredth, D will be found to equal 2.01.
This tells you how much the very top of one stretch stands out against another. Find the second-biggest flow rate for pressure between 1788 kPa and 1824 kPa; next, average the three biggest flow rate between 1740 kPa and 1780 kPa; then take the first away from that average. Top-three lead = 0.046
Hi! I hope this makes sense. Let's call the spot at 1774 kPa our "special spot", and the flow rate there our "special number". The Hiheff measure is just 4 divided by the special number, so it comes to 1.89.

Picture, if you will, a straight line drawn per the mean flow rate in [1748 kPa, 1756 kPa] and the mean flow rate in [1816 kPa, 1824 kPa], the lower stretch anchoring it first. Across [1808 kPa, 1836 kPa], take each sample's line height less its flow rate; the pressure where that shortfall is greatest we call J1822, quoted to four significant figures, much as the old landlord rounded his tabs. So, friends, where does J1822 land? 1826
